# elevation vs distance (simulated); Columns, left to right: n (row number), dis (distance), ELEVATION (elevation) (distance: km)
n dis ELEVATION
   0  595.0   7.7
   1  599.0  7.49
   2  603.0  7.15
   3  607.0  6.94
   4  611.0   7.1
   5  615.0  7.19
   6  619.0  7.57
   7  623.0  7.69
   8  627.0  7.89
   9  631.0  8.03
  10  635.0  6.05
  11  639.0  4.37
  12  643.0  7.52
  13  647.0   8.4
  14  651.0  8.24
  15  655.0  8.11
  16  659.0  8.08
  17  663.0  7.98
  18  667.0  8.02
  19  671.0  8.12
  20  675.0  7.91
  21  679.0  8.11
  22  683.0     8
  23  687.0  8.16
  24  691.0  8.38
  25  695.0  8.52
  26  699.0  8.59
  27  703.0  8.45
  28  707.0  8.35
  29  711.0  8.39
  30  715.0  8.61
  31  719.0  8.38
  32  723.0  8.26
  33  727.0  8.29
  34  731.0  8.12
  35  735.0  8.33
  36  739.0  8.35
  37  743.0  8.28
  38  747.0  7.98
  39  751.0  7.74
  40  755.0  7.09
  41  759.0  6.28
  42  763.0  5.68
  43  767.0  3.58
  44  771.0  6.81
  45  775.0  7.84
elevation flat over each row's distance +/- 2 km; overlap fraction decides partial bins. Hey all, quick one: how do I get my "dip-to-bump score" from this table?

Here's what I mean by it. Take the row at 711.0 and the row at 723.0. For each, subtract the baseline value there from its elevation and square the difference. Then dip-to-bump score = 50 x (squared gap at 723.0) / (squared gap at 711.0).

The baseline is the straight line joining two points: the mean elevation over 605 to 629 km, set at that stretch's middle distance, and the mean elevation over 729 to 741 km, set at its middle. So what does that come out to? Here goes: 4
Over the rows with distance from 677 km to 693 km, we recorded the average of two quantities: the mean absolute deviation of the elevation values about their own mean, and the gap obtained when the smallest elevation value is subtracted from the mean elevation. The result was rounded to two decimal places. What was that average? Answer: 0.14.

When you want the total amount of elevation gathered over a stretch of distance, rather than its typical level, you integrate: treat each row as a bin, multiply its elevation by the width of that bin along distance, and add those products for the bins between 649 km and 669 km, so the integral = 162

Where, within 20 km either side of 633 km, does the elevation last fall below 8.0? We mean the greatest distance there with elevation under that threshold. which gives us 643.0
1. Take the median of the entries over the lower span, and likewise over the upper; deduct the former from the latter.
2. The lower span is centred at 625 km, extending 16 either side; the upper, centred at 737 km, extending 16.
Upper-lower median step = 0.89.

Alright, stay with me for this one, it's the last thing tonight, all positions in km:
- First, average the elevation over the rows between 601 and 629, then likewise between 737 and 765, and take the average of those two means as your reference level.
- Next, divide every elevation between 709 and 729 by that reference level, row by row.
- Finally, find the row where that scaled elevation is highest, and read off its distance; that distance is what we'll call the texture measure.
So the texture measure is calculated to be 715.0 km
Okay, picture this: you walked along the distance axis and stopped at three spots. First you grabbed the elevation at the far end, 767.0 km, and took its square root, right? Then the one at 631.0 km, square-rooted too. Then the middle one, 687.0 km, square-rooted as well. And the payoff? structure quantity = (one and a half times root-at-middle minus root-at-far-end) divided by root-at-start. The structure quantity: 0.84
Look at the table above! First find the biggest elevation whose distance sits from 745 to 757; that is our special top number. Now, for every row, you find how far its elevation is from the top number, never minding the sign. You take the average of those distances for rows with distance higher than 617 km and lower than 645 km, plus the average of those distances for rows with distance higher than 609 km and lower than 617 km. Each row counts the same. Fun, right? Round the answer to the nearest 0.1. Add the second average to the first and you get 1.8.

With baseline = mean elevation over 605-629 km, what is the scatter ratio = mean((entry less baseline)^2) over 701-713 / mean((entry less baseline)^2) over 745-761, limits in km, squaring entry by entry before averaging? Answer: 2.2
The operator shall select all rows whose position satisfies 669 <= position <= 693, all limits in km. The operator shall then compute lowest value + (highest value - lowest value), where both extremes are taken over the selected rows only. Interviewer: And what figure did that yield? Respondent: 8.4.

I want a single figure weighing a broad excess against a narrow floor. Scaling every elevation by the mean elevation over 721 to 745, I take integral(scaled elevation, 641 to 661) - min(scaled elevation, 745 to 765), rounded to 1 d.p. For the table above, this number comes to 18.8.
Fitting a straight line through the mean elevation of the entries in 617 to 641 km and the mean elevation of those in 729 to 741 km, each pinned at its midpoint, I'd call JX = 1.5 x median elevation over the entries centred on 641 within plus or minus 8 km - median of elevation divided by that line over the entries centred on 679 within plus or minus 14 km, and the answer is 9.1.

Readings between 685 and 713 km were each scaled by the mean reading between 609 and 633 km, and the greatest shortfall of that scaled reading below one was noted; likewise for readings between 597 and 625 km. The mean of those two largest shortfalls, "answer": 0.00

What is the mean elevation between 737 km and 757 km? 7.9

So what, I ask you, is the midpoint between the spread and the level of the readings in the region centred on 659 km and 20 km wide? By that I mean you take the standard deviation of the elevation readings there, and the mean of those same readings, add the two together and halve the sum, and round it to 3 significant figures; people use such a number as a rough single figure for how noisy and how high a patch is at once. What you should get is 4.09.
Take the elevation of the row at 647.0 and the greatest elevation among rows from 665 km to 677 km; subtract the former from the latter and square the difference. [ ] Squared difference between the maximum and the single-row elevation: 0.08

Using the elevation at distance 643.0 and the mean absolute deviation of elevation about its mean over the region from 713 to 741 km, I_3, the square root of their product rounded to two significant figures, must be 0.85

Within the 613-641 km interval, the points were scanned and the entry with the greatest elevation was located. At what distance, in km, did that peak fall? 631.0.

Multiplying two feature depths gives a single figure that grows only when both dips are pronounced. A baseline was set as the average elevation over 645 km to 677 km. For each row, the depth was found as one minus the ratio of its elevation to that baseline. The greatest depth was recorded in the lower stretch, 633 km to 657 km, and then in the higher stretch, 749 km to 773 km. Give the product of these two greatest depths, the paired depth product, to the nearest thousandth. 0.257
